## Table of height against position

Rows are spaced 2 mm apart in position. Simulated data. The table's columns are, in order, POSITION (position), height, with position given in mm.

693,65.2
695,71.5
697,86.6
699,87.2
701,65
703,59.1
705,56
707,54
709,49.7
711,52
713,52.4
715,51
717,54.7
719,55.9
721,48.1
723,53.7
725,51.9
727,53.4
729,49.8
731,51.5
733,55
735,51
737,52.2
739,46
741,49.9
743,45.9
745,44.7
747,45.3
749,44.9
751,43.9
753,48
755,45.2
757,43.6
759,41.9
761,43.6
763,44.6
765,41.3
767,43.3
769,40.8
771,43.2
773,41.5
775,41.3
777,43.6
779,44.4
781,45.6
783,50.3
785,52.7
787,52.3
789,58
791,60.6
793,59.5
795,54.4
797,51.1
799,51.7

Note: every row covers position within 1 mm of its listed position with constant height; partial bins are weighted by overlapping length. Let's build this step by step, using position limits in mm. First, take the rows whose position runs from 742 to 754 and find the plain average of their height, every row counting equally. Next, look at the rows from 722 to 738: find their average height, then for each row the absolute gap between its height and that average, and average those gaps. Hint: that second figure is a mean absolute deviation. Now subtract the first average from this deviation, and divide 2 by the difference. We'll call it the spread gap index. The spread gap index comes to -0.0453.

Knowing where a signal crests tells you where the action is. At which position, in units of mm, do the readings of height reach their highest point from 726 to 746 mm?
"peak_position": 733 mm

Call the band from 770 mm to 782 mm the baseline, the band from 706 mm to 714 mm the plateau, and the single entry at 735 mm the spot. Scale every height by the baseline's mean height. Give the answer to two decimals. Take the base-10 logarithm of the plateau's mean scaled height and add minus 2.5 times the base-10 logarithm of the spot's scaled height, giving -0.10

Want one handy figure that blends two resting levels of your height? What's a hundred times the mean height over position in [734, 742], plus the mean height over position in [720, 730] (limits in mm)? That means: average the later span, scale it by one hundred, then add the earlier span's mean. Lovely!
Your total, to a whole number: 5029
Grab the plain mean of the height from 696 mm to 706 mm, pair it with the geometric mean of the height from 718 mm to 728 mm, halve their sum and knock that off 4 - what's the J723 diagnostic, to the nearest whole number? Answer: -58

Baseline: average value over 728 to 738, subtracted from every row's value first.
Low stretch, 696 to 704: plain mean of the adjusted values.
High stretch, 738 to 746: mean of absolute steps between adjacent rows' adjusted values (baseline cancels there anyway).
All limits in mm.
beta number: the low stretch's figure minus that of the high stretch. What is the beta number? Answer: 20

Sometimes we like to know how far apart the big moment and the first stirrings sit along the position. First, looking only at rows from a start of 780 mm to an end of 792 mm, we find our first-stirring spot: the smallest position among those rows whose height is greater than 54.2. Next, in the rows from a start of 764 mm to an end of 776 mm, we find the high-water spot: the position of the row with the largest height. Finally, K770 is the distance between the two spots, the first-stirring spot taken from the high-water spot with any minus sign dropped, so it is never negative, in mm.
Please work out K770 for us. 22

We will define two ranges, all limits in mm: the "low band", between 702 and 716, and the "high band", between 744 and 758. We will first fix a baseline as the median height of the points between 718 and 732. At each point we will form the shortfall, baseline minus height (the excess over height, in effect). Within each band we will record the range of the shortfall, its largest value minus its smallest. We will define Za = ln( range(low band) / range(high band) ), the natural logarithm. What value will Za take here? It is 0.76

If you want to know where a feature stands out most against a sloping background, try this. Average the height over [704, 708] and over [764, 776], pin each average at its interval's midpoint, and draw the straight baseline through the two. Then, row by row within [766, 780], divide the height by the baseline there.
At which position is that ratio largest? 779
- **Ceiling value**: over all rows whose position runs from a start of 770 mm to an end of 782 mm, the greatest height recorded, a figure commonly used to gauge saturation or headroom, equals 45.6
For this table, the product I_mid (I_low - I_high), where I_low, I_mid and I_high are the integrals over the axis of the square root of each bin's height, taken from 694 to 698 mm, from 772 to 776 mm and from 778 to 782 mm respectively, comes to 224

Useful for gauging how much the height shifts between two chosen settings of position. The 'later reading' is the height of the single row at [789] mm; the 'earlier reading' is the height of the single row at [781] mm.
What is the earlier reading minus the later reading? -12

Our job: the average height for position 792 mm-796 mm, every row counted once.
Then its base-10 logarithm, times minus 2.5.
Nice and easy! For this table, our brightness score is -4.39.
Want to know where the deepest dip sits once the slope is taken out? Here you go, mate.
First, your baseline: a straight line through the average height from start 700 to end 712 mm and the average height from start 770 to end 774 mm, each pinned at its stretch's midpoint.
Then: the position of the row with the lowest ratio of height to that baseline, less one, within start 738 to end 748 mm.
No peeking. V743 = 745 mm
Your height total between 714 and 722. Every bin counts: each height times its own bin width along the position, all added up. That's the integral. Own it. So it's 419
